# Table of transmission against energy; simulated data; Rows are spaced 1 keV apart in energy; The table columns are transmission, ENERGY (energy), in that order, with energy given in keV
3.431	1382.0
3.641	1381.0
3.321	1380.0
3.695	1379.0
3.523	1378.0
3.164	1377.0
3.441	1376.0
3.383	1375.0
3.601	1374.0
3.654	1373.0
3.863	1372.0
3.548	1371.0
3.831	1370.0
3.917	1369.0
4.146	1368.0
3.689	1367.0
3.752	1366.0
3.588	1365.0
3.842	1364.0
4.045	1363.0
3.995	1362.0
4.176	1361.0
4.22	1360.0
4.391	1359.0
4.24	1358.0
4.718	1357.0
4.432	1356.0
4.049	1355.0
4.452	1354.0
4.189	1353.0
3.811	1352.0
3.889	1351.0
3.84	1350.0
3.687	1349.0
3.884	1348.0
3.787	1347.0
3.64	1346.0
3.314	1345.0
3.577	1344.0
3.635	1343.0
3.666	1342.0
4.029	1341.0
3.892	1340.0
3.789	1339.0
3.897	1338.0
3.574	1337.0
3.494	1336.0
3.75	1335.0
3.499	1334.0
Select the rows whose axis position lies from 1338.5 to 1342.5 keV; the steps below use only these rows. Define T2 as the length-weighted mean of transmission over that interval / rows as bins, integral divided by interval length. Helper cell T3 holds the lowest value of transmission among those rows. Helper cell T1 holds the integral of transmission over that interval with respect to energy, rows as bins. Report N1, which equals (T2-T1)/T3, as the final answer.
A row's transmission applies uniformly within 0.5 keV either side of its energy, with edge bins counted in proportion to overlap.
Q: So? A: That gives -3.1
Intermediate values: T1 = 15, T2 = 3.84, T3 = 3.666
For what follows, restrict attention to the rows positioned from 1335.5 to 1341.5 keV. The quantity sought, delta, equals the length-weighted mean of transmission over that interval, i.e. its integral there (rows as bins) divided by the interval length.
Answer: 3.78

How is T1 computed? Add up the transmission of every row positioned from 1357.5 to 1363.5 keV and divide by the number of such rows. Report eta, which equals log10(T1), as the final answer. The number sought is 0.62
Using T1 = 4.18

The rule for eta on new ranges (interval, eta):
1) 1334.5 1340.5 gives 0.57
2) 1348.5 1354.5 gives 0.60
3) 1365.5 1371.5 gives 0.58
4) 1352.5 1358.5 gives 0.64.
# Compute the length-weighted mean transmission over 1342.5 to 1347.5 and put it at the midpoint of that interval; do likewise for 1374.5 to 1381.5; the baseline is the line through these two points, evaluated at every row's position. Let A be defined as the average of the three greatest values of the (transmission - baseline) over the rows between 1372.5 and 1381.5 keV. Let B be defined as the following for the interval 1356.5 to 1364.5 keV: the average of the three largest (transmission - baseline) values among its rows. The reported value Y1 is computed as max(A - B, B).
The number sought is 0.9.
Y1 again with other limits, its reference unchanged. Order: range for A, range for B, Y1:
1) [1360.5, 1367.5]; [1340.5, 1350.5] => 0.3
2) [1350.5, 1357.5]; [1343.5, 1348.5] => 0.8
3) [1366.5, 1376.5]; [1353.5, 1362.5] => 1.0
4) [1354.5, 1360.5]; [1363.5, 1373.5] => 0.5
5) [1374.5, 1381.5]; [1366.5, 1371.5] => 0.5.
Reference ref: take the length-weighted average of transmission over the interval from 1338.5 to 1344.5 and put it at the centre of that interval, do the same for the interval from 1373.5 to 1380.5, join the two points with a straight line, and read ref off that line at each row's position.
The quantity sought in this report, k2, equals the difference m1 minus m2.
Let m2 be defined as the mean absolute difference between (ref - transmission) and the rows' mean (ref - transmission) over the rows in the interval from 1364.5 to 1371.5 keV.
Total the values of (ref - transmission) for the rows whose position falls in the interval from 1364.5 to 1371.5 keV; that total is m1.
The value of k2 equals -1.9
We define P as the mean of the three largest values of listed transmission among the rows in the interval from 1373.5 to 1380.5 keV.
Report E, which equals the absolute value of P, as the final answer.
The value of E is 3.61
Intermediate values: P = 3.6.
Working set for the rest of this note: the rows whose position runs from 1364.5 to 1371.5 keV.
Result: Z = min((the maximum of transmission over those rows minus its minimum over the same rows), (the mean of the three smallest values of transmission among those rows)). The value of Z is 0.60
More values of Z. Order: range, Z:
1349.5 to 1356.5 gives 0.64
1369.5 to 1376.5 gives 0.48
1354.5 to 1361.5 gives 0.67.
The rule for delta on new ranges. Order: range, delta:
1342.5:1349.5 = 3.65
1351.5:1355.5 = 4.13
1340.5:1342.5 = 3.85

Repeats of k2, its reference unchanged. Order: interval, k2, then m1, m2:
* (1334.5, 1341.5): 0.0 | 0.1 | 0.160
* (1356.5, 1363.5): -4.8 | -4.6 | 0.161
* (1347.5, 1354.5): -2.2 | -2.0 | 0.216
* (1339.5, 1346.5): 0.4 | 0.5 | 0.148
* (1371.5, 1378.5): -0.5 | -0.4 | 0.154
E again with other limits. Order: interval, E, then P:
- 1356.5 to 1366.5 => 4.45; 4.4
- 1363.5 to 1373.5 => 3.98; 4.0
